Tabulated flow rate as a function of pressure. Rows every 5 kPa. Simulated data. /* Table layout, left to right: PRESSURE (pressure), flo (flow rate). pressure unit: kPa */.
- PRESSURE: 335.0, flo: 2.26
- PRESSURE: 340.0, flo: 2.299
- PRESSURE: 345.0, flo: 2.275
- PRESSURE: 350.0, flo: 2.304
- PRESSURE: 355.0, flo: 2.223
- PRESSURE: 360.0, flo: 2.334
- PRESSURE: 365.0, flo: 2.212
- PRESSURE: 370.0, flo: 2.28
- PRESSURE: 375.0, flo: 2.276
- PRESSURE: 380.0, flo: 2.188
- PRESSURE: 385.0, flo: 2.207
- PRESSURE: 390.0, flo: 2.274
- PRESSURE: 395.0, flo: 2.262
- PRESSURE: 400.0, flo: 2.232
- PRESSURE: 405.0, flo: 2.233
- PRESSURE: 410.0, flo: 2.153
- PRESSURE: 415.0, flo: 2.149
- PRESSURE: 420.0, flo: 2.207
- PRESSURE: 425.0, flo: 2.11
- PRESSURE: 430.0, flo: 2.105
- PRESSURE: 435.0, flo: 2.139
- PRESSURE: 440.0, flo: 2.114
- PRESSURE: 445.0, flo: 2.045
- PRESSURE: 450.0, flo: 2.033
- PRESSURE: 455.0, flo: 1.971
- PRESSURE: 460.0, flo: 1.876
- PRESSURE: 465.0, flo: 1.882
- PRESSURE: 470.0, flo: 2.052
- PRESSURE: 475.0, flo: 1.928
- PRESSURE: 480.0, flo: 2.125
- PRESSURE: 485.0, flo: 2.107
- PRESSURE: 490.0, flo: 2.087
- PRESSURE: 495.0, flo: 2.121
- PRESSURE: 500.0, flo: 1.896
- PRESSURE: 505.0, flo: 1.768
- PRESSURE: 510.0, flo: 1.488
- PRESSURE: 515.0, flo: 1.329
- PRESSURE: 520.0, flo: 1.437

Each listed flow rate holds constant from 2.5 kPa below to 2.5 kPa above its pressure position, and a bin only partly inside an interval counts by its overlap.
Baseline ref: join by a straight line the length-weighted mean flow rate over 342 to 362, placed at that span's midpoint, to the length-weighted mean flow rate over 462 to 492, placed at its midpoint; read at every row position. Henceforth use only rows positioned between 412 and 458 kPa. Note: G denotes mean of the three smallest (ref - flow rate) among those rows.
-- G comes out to -0.03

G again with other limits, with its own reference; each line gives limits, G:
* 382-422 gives -0.07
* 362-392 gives -0.05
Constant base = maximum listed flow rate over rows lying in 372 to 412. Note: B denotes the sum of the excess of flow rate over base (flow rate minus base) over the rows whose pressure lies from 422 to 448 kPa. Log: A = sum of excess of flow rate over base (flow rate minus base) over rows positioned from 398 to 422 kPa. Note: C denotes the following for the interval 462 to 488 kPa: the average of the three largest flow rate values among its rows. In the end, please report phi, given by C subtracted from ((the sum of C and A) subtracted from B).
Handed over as -4.7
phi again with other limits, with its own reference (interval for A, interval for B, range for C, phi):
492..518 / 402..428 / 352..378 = -2.3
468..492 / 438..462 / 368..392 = -4.8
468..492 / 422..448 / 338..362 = -4.4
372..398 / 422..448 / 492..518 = -4.6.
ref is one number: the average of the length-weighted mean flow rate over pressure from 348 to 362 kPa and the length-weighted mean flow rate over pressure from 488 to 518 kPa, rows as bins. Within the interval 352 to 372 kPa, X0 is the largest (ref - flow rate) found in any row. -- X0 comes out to -0.18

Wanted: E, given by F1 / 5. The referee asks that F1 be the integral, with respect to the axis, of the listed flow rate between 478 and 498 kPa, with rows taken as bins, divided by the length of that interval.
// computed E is 0.42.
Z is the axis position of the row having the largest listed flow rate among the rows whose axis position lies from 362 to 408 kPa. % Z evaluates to 370.0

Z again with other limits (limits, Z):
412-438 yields 420.0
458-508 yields 480.0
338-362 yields 360.0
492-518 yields 495.0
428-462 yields 435.0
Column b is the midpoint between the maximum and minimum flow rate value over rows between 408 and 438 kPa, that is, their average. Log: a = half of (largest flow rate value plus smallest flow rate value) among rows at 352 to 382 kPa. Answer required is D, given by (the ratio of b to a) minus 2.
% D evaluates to -1.05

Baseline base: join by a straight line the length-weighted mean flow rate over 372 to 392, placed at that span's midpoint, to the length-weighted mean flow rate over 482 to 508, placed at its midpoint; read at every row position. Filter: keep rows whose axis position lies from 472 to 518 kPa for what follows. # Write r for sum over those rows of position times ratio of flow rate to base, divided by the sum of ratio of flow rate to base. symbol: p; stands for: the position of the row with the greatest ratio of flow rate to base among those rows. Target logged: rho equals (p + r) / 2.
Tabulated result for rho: 494.3 kPa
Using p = 495.0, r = 493.6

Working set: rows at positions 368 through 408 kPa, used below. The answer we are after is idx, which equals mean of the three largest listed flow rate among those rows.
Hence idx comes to 2.28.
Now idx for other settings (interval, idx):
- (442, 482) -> 2.07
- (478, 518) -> 2.12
